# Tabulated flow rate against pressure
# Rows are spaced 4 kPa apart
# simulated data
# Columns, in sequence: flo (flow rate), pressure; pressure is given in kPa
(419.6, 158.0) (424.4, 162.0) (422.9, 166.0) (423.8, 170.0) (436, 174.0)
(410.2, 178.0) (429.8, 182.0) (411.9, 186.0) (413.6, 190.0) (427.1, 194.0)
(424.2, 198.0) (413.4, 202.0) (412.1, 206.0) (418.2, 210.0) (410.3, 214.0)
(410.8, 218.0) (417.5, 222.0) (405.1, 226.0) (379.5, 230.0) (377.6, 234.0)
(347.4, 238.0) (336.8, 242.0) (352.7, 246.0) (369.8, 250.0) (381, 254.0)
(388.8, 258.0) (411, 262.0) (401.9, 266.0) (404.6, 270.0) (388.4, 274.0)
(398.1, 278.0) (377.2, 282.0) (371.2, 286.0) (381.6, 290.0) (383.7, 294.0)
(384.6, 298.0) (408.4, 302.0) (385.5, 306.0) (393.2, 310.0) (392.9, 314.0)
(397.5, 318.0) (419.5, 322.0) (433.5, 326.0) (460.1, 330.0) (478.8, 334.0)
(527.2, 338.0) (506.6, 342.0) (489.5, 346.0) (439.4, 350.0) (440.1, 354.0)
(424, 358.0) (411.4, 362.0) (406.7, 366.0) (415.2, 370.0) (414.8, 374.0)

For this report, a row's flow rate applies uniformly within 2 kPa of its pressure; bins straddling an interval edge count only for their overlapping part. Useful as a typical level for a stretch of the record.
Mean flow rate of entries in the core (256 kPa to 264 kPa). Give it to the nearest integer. 400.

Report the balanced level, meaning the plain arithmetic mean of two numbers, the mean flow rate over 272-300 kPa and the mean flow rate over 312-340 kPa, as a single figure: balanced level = 414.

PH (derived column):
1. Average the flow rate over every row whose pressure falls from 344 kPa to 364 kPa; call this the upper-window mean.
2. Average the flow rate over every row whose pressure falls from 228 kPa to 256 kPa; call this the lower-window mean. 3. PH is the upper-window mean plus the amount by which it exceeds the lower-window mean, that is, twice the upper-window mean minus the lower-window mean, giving 518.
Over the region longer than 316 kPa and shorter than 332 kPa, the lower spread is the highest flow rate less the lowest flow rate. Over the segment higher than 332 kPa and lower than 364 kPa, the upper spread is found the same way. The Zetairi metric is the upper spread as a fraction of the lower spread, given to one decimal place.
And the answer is 1.8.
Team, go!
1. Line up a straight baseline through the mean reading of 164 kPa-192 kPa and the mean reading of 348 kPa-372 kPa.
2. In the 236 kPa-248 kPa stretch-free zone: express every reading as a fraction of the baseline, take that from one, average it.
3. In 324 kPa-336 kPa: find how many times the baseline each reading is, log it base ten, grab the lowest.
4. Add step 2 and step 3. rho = 0.19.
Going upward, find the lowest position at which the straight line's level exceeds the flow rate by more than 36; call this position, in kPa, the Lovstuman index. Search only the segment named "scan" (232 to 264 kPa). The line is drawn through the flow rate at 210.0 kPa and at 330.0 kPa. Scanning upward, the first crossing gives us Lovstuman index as 234.0 kPa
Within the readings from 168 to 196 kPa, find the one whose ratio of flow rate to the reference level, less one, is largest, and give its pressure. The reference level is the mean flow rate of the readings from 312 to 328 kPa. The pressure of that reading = 174.0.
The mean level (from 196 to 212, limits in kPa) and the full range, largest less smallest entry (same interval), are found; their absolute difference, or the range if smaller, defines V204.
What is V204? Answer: 12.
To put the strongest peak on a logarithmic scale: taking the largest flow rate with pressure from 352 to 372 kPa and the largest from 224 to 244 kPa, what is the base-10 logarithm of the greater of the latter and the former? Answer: 2.64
